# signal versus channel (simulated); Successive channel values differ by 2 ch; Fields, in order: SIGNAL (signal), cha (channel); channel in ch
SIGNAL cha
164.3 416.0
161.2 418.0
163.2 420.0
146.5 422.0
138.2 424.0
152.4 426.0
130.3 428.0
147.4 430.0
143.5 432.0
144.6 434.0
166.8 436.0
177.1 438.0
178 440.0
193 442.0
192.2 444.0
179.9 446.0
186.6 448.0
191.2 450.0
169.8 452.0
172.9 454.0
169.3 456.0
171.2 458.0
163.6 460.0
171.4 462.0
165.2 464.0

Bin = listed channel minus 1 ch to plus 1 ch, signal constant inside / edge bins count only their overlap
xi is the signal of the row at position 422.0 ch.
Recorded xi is 146.5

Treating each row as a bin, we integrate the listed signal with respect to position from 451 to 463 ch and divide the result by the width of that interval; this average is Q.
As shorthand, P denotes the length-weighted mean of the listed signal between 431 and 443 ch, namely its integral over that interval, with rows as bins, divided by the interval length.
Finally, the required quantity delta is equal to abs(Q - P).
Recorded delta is 3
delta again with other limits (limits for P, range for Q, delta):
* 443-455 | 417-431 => 34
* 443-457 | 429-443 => 16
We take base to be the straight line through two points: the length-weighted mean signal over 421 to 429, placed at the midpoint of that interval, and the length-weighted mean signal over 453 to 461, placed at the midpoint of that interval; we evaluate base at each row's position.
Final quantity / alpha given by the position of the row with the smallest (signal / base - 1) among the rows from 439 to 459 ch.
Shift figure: 456.0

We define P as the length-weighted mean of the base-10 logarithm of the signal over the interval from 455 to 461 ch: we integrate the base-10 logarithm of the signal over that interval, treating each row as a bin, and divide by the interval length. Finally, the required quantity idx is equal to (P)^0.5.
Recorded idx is 1.492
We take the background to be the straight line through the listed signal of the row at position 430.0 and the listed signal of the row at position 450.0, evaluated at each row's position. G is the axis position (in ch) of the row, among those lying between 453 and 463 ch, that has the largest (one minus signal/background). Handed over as 460.0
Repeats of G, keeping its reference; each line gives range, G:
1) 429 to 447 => 434.0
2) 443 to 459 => 458.0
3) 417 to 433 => 428.0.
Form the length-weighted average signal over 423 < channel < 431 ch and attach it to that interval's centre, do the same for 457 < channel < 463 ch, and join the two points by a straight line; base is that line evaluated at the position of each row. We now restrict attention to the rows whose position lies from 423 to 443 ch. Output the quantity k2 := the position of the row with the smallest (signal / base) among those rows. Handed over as 428.0 ch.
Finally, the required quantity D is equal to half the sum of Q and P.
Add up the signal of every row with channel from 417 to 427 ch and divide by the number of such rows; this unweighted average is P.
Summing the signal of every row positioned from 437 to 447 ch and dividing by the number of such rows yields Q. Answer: 168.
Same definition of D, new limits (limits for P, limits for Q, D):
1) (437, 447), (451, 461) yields 177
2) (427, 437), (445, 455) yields 163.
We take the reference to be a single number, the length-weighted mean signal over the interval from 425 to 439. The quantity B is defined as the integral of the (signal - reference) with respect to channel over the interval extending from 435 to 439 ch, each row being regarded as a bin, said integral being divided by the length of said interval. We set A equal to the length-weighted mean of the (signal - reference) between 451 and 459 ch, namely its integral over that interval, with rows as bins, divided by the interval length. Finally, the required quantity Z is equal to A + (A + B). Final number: 58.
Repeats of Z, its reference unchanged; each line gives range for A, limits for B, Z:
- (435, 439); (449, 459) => 64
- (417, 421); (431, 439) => 27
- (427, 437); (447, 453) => 20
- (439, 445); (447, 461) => 95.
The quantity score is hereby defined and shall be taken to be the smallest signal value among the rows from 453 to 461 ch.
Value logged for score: 163.6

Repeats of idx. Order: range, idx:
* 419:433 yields 1.471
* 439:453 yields 1.505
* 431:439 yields 1.482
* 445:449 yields 1.504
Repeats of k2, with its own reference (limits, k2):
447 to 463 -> 460.0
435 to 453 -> 452.0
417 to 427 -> 424.0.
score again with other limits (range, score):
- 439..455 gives 169.8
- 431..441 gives 143.5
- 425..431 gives 130.3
